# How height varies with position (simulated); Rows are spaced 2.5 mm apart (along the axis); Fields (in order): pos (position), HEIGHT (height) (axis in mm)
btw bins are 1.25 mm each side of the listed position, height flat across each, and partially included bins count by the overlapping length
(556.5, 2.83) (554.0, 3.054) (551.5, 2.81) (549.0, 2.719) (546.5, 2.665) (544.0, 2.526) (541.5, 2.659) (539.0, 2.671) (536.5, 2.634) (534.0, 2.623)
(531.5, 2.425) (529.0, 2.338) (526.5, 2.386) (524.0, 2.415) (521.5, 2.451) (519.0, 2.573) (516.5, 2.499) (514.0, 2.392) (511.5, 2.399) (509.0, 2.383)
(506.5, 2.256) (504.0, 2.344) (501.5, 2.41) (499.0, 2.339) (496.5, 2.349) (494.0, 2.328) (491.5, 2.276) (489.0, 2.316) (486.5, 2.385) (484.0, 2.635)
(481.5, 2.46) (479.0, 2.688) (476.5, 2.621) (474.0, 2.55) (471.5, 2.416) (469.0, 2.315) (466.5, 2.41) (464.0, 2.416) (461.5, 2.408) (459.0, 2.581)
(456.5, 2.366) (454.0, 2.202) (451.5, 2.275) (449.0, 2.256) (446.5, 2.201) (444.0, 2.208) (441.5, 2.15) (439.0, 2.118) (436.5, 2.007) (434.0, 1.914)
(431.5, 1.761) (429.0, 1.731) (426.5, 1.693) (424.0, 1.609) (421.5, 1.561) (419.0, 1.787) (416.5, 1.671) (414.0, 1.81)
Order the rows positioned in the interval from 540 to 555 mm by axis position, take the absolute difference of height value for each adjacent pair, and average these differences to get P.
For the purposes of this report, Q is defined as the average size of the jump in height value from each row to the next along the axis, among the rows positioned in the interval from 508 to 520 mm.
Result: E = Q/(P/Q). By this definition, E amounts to 0.02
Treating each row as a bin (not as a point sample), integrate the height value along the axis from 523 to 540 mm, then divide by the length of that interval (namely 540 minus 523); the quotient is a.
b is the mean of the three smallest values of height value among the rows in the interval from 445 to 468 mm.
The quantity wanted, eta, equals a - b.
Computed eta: 0.28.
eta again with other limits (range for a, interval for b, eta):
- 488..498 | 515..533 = -0.06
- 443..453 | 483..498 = -0.07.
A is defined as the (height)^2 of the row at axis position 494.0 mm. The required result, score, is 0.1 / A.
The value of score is 0.018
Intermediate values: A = 5.4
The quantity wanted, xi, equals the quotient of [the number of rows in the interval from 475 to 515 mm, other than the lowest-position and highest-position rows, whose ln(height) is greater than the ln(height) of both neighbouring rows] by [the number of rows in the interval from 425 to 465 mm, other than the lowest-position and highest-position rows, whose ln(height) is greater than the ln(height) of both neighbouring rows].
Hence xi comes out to 1.7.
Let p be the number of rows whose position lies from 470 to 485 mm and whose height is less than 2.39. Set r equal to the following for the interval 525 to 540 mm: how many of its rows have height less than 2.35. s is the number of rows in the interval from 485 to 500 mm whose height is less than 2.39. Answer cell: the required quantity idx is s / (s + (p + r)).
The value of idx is 0.86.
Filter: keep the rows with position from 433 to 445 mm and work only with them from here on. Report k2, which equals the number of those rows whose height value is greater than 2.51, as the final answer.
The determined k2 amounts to 0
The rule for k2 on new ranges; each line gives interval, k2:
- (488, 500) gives 0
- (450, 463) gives 1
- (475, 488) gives 3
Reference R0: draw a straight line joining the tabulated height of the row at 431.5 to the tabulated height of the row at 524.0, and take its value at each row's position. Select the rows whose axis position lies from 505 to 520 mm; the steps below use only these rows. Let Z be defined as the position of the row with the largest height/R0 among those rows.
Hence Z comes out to 519.0 mm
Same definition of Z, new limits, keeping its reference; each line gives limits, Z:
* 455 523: 459.0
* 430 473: 459.0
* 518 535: 519.0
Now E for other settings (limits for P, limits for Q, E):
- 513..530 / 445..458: 0.09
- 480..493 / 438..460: 0.05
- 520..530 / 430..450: 0.14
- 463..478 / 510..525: 0.06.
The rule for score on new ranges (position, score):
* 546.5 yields 0.014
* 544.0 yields 0.016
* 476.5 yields 0.015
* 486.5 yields 0.018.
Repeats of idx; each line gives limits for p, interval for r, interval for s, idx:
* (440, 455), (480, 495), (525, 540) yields 0.18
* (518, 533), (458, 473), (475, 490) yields 0.40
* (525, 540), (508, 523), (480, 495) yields 0.67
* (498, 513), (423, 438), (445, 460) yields 0.33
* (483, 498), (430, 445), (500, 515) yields 0.21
